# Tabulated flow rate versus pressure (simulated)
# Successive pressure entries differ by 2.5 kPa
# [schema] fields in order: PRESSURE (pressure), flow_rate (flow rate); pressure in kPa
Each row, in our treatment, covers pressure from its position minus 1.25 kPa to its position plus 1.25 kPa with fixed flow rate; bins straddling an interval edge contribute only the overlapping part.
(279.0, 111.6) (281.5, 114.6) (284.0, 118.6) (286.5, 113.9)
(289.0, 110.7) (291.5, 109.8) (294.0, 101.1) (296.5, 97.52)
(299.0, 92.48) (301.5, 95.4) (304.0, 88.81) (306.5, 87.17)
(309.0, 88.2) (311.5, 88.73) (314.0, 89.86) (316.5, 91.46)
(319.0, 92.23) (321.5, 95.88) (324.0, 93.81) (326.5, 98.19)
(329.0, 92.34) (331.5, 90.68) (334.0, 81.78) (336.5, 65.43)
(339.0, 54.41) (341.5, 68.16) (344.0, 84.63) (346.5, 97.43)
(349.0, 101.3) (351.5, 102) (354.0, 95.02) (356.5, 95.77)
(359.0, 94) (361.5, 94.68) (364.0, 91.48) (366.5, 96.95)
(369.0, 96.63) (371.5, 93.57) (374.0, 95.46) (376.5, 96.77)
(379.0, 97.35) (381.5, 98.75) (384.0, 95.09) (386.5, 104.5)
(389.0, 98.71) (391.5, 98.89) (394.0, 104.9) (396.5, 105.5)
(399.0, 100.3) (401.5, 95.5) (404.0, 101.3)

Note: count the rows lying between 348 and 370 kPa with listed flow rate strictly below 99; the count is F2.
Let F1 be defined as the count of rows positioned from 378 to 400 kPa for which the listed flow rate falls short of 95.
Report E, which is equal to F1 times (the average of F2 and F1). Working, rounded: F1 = 0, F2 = 7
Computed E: 0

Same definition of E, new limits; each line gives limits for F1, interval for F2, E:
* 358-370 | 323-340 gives 15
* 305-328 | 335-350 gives 42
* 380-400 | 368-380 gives 0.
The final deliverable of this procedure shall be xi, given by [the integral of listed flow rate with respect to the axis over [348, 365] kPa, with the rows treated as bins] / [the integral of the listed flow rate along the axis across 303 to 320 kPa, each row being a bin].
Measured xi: 1.08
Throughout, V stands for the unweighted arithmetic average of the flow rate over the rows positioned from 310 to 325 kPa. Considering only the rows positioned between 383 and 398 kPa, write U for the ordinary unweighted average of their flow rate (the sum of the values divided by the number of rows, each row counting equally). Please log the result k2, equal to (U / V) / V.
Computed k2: 0.0120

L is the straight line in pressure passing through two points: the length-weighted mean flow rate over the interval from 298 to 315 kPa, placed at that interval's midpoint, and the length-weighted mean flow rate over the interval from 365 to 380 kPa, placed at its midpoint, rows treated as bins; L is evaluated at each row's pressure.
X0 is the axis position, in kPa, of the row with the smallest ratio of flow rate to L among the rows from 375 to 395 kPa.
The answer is 384.0 kPa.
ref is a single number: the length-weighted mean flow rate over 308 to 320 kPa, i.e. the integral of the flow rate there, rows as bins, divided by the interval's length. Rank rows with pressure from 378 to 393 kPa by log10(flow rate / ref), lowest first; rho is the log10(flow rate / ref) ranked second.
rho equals 0.034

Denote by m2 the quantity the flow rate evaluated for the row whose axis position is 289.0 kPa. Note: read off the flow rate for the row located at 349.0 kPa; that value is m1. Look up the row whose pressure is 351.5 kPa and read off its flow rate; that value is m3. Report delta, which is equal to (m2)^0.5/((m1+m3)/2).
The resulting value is 0.104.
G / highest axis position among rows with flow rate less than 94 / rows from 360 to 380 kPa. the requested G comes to 371.5 kPa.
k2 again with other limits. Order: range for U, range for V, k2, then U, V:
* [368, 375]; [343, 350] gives 0.0107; 95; 94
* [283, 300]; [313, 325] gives 0.0124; 106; 93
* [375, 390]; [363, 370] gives 0.0109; 99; 95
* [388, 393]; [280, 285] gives 0.0073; 99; 117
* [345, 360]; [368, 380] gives 0.0106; 98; 96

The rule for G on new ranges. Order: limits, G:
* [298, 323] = 319.0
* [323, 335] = 334.0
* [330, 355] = 344.0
